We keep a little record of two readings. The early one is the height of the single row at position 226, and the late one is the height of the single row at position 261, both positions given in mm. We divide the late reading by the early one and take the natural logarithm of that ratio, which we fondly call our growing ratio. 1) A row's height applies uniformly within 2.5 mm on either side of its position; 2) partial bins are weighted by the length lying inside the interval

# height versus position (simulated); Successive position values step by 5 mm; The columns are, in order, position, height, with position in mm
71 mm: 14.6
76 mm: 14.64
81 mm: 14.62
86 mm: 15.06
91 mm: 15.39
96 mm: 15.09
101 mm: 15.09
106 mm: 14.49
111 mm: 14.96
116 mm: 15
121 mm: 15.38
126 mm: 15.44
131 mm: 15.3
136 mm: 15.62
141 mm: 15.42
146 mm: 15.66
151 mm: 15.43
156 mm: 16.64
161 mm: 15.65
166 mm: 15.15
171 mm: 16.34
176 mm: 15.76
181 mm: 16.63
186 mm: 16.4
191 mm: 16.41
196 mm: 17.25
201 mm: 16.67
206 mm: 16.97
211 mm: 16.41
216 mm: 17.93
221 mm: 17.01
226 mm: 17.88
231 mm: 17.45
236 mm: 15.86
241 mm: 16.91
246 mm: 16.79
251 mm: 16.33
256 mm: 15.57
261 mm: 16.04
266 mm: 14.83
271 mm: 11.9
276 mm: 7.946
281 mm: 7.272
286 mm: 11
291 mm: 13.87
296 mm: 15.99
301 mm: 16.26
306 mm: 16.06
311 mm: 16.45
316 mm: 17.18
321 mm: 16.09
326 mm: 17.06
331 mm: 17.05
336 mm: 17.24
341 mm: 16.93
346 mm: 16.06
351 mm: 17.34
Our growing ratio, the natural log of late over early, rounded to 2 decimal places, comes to -0.11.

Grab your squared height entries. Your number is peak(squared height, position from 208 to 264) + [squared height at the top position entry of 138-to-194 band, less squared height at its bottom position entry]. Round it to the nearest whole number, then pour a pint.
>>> 353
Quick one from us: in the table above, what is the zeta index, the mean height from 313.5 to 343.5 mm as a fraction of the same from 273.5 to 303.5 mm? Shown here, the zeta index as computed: 1.40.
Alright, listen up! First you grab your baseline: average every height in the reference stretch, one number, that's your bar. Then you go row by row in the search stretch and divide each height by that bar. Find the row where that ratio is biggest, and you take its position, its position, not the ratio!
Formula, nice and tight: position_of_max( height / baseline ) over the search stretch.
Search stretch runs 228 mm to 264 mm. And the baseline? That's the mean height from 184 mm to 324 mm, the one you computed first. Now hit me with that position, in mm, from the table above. 231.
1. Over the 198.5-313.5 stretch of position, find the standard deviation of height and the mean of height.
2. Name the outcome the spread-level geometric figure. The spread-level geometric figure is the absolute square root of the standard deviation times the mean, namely 7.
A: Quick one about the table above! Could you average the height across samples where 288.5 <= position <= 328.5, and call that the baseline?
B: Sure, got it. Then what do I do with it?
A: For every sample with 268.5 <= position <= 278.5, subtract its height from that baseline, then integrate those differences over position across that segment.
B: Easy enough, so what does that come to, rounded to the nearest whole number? 62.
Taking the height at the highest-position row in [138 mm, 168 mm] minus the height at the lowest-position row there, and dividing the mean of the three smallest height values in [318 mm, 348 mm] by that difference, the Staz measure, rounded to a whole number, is -61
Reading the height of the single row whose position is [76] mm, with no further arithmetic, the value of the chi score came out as 14.64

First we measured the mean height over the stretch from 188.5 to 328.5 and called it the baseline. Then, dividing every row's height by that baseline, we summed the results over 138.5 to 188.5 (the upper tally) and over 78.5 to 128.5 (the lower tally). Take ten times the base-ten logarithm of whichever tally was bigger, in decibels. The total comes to 10.1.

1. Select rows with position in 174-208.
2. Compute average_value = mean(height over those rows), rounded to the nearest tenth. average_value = 16.6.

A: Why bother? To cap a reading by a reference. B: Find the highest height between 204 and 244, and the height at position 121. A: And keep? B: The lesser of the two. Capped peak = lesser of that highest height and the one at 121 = 15.4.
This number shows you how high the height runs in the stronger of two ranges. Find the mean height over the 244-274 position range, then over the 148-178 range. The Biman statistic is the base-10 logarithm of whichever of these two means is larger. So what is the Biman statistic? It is 1.20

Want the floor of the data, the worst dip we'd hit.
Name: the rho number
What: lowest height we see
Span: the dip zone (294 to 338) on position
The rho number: 15.99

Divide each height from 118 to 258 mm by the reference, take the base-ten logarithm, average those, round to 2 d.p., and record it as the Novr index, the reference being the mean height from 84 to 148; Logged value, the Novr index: 0.03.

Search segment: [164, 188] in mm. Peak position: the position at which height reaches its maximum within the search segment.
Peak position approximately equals 181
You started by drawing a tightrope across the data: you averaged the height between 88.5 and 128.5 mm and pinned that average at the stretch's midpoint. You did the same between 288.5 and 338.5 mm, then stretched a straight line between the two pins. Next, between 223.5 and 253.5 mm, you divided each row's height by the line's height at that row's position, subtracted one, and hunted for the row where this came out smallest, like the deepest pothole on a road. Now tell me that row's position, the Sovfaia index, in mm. 236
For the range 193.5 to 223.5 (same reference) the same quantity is 211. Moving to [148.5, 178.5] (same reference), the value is 166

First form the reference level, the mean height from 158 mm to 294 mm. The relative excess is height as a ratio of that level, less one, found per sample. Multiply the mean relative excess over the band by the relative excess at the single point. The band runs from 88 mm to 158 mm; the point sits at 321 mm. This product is 0.000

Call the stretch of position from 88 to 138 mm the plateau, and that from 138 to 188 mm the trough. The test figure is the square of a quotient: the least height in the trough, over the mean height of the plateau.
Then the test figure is 1.0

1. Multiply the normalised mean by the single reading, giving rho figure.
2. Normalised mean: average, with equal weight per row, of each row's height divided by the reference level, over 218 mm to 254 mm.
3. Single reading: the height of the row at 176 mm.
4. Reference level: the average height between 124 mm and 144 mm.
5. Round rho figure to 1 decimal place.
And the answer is 17.2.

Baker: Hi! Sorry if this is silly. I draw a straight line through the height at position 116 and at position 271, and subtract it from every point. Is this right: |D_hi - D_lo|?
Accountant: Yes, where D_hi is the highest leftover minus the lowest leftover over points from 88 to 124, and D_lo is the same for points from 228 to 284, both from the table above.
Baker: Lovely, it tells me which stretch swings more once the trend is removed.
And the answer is 8.0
